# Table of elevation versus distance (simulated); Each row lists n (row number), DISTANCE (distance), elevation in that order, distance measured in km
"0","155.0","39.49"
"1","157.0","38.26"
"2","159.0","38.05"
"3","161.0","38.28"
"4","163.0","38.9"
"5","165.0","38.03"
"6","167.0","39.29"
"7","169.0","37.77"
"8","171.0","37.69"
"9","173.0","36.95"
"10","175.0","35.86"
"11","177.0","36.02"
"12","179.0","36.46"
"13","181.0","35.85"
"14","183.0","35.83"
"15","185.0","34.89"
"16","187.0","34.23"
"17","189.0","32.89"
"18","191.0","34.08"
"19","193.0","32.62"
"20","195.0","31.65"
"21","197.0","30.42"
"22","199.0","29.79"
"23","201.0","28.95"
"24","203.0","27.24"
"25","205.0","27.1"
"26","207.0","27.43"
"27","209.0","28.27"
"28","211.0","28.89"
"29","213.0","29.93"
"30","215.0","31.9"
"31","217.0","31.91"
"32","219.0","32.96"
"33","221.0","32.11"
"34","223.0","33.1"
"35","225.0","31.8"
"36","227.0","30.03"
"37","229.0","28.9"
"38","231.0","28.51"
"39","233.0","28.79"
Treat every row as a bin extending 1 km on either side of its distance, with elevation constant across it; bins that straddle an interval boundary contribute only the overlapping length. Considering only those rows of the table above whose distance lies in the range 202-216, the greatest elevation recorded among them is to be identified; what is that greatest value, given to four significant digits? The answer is 31.90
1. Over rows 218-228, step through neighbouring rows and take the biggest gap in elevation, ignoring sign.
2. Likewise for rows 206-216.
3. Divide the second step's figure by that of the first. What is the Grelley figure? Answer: 1.1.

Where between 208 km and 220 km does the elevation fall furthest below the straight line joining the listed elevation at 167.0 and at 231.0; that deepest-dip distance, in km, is 209.0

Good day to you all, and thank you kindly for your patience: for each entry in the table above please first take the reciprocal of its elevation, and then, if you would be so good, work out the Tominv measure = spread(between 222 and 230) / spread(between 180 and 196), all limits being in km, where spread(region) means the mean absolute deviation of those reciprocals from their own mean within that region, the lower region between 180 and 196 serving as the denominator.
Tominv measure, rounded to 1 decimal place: 1.5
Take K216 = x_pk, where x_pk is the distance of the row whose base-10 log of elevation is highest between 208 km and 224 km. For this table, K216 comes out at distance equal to 223.0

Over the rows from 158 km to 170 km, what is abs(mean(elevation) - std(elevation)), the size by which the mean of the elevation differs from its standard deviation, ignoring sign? 38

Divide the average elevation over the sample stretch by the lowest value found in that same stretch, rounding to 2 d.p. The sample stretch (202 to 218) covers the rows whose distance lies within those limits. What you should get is 1.07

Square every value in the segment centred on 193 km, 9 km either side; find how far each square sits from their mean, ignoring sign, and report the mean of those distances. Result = 112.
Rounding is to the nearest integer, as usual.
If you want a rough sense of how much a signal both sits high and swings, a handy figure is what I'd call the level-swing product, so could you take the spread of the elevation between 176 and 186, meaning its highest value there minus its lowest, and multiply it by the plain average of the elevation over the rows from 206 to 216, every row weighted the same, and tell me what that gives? 46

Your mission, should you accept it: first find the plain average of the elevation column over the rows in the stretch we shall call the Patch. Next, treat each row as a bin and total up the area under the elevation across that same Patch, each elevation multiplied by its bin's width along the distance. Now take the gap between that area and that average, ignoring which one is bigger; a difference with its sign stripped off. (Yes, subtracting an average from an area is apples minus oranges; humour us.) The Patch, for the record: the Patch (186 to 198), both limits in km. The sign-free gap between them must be 359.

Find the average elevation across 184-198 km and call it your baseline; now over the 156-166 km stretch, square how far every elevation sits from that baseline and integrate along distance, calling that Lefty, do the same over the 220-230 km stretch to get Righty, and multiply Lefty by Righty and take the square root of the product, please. 125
